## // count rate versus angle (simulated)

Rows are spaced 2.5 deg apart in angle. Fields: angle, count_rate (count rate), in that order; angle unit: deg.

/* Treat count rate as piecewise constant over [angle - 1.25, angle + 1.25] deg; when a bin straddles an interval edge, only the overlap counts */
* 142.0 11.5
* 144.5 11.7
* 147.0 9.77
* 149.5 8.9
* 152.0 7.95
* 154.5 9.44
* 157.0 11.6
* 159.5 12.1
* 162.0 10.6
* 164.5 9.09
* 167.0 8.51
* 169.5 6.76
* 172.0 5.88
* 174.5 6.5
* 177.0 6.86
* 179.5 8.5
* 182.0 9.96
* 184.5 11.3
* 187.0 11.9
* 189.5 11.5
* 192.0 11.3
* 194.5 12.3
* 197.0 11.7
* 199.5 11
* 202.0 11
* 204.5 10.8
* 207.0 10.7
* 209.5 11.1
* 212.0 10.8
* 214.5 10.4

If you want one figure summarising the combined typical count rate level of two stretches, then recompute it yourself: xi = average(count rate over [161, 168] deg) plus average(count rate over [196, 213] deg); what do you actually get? 20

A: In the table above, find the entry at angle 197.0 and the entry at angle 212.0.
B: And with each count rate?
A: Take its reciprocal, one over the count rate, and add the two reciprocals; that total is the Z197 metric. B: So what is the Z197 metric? 0.178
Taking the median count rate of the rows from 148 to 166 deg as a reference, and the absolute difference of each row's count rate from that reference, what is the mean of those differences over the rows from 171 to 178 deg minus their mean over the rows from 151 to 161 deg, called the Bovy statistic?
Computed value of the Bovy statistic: 1.45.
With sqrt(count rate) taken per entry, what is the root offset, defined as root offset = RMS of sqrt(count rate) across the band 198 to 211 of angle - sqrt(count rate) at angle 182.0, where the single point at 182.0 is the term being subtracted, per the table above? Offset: 0.15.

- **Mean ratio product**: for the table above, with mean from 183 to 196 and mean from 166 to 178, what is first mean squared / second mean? 20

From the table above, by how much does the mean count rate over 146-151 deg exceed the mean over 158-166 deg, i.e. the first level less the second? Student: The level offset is -1.3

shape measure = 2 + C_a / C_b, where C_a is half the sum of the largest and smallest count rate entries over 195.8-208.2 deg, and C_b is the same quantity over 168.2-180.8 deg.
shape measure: 3.56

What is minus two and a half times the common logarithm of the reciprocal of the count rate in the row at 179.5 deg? 2.32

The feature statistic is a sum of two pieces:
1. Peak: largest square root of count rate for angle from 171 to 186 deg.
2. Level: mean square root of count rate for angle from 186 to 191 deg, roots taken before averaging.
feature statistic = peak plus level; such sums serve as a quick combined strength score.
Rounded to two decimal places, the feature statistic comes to 6.78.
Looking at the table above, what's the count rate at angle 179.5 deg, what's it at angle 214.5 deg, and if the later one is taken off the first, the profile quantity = -2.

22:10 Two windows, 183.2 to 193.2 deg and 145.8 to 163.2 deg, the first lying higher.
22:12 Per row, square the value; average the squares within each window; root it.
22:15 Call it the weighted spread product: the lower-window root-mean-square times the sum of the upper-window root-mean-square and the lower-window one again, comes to 220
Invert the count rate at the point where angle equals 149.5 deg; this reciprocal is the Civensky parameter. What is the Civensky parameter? 0.112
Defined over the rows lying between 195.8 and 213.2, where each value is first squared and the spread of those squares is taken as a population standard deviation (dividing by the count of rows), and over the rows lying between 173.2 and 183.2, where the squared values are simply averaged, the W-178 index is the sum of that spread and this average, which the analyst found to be 72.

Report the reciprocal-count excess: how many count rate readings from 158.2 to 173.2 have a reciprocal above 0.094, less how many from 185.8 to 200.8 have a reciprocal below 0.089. 0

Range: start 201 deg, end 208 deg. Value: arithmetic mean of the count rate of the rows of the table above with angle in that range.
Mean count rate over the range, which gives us 10.8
